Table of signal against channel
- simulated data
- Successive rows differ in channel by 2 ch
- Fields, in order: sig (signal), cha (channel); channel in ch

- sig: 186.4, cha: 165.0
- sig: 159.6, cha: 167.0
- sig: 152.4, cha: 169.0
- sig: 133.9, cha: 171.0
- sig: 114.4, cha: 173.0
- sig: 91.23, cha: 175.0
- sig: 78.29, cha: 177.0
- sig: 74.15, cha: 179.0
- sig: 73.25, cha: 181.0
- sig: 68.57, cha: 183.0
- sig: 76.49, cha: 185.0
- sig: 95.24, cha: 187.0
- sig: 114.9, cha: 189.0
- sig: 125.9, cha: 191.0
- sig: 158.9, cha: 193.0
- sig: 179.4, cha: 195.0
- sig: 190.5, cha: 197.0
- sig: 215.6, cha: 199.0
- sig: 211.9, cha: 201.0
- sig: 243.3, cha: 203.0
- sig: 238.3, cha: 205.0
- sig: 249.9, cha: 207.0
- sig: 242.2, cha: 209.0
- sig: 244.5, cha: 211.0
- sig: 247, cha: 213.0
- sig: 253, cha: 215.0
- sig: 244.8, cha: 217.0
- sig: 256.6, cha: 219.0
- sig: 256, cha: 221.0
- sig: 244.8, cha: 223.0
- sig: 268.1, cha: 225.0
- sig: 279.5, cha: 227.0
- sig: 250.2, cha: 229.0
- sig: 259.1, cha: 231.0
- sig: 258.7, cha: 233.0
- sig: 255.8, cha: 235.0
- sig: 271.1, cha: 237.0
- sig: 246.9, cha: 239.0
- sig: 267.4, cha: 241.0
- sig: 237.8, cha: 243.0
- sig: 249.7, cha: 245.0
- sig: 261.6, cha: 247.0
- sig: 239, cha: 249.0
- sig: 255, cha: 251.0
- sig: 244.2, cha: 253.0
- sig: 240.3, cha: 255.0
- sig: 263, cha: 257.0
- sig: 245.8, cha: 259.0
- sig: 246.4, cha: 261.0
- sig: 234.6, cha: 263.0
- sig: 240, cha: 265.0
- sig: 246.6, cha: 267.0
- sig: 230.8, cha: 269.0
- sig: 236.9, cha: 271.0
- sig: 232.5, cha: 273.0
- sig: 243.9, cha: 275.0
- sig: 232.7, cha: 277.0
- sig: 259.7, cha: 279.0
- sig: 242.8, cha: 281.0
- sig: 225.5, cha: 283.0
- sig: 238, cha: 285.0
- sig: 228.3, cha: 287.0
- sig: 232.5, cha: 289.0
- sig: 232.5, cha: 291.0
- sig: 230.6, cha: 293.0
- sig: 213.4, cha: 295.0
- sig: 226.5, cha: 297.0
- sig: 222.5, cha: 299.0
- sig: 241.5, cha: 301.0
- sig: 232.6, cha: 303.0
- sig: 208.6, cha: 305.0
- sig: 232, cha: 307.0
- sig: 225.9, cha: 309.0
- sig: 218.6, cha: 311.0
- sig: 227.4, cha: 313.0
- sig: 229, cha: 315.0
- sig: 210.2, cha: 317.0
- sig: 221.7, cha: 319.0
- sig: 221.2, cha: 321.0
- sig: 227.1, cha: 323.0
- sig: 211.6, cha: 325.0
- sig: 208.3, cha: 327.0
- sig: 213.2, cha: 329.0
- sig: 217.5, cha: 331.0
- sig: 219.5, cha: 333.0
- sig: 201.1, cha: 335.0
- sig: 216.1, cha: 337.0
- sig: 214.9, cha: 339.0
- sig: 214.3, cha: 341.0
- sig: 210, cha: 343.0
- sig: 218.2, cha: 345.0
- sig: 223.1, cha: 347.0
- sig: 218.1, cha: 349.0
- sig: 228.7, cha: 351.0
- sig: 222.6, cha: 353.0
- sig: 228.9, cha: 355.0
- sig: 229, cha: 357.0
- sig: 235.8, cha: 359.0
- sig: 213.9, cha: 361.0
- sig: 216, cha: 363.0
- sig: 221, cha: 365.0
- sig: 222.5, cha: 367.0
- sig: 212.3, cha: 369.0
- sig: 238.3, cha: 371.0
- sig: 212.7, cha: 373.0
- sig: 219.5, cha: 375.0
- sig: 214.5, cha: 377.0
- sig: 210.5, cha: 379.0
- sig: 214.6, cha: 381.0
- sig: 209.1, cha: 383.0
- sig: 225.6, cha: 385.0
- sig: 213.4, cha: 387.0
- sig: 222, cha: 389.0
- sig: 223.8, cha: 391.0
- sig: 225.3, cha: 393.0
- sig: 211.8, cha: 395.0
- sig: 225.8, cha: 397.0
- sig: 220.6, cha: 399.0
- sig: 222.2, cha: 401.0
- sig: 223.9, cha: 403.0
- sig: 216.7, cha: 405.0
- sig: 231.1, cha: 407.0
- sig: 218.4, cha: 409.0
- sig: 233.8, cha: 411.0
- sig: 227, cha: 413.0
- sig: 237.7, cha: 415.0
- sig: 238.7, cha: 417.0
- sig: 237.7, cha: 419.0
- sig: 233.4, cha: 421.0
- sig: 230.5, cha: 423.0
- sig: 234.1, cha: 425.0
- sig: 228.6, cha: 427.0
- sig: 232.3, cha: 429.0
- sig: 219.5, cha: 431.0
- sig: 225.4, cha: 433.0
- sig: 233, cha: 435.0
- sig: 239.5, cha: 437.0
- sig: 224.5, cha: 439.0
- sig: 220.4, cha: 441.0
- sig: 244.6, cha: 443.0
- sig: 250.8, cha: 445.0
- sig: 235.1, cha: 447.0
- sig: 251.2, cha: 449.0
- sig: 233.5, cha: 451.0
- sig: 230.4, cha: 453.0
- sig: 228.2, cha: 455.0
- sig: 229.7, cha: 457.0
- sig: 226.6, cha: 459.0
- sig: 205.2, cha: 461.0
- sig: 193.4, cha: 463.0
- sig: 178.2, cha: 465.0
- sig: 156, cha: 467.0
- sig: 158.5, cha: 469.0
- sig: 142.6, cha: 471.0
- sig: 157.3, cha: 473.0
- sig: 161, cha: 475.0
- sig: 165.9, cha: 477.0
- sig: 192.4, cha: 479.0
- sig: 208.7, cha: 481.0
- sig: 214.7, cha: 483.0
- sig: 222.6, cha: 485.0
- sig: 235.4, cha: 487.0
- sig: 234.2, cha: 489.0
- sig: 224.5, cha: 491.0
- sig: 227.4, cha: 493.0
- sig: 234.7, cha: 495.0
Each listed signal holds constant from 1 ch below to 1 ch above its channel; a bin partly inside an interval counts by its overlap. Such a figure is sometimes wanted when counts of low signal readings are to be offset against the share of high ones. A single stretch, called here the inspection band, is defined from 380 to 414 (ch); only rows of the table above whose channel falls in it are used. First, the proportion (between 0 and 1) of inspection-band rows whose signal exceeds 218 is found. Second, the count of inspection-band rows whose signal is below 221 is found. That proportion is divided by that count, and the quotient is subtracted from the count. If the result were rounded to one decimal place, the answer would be 6.9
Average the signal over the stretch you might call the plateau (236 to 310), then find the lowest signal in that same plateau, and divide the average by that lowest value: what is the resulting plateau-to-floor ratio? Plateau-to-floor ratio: 1.15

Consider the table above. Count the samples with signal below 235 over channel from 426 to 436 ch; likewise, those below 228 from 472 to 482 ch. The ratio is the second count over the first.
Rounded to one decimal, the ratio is 1.0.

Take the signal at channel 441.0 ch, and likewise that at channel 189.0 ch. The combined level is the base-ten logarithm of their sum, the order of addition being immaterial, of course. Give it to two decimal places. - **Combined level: 2.53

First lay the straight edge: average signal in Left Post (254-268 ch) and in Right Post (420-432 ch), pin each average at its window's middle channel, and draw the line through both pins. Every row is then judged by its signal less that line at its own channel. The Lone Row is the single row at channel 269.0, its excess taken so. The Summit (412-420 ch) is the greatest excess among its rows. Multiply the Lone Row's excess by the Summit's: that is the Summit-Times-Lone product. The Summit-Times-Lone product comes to -111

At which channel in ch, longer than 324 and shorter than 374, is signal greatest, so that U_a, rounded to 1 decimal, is 371.0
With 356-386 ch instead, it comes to 371.0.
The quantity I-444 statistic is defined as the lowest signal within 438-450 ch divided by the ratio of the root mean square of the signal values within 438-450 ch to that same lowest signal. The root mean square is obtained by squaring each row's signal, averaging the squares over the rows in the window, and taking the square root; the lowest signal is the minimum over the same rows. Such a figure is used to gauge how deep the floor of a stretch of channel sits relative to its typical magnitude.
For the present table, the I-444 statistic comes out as 204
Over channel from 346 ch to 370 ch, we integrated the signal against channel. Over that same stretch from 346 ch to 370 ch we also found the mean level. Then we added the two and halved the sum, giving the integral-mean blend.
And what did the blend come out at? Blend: 2783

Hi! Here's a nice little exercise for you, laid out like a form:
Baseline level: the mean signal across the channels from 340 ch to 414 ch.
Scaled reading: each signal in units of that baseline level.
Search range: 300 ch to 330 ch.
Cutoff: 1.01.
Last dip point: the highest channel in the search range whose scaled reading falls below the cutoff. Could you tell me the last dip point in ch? 329.0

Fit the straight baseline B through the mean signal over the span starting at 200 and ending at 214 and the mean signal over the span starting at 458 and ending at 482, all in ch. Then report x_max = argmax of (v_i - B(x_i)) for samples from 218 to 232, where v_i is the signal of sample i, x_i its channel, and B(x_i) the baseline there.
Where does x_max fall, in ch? 227.0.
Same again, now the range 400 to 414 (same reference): 411.0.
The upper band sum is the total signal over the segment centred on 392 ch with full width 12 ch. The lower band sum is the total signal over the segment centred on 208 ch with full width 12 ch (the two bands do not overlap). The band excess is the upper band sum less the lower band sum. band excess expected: -143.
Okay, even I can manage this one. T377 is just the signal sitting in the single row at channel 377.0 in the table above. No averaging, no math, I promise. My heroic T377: 214.5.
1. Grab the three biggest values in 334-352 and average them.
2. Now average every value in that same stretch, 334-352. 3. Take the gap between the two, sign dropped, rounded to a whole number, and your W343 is 7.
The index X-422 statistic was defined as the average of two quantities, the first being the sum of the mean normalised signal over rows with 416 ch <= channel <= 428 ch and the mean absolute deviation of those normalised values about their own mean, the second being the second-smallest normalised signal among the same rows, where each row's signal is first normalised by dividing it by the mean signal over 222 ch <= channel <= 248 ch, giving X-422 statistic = 0.91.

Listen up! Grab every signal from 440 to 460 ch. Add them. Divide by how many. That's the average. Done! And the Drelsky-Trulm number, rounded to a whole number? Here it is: 235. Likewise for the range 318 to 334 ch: 218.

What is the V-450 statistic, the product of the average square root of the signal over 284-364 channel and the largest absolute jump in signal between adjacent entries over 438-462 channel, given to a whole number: 361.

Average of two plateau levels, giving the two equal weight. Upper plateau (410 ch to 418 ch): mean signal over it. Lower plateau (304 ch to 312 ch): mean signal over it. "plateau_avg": 228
